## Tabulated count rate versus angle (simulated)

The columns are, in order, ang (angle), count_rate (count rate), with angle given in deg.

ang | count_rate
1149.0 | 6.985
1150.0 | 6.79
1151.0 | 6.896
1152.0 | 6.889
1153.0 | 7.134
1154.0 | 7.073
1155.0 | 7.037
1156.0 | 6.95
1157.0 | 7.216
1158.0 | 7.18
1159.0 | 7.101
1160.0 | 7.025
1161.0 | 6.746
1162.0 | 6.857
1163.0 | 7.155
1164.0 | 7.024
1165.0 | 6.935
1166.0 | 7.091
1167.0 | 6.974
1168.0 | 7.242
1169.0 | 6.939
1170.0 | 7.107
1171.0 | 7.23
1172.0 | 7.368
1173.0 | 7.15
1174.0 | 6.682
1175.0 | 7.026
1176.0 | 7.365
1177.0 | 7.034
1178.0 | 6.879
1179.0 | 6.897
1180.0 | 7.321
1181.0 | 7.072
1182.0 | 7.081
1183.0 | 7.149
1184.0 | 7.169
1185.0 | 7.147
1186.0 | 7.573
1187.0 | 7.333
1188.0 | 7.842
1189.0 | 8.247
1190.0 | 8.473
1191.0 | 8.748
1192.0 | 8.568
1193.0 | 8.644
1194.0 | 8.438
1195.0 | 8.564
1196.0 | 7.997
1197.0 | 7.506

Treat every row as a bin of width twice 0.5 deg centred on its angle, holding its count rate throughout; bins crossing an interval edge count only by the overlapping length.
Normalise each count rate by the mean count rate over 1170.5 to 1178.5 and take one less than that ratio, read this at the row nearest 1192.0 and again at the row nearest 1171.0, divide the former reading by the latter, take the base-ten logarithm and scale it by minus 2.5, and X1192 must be -2.6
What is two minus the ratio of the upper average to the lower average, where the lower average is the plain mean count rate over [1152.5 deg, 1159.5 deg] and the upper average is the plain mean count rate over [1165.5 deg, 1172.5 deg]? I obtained 0.99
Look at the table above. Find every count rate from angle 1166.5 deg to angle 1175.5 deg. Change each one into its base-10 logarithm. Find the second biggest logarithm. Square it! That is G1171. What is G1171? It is 0.739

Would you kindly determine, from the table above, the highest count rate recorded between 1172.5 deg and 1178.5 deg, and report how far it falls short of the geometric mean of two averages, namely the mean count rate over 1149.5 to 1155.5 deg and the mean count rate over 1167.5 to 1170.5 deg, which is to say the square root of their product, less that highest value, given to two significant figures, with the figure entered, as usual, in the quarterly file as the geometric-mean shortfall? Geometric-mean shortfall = -0.33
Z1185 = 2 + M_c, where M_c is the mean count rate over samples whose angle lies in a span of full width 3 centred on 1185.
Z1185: 9.3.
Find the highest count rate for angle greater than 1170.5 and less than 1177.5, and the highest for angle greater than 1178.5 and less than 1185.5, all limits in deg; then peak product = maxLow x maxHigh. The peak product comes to 53.9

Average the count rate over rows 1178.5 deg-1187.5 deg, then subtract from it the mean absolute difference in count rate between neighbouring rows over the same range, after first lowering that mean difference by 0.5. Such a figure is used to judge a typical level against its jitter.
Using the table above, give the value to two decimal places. 7.51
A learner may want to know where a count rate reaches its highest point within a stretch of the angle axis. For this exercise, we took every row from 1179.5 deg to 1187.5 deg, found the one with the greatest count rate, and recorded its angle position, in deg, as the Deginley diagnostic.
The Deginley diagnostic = 1186.0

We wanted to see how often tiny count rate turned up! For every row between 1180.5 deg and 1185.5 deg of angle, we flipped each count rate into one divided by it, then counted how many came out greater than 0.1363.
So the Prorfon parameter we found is 5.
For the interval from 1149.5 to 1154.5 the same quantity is 5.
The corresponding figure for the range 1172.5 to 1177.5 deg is 4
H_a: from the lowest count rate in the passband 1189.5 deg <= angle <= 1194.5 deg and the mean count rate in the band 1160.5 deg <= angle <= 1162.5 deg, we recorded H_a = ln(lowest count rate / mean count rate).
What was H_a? 0.22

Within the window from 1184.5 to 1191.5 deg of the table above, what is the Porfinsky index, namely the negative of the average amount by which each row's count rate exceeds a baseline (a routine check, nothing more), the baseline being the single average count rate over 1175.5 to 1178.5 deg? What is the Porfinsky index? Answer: -0.82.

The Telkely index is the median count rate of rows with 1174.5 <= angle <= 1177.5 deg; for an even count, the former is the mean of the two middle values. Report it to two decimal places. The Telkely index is 7.03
